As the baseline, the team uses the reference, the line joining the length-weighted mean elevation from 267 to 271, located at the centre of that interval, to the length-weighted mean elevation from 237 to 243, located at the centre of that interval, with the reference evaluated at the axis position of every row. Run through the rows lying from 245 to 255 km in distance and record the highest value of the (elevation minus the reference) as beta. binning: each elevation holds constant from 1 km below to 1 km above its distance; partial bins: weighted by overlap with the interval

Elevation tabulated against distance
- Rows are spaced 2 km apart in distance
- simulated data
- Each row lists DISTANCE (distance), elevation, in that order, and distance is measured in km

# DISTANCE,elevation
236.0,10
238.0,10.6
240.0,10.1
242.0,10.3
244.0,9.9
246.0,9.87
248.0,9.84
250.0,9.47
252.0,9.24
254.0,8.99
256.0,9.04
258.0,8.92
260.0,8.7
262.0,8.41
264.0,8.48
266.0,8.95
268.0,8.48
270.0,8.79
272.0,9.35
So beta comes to -0.02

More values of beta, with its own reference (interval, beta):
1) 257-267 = 0.14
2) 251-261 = -0.36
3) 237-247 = 0.15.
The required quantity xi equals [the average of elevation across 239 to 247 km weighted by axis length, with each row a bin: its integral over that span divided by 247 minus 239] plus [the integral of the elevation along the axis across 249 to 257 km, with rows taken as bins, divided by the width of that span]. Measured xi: 19.2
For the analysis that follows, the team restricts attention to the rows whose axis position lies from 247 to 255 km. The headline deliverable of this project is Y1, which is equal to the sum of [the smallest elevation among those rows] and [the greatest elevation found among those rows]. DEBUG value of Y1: 18.8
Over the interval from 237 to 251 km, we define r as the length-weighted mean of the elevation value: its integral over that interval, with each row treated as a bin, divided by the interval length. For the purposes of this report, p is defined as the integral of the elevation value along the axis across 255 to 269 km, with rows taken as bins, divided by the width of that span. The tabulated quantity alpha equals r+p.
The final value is 18.7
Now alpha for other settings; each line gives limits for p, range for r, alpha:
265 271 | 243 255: 18.3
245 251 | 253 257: 18.7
